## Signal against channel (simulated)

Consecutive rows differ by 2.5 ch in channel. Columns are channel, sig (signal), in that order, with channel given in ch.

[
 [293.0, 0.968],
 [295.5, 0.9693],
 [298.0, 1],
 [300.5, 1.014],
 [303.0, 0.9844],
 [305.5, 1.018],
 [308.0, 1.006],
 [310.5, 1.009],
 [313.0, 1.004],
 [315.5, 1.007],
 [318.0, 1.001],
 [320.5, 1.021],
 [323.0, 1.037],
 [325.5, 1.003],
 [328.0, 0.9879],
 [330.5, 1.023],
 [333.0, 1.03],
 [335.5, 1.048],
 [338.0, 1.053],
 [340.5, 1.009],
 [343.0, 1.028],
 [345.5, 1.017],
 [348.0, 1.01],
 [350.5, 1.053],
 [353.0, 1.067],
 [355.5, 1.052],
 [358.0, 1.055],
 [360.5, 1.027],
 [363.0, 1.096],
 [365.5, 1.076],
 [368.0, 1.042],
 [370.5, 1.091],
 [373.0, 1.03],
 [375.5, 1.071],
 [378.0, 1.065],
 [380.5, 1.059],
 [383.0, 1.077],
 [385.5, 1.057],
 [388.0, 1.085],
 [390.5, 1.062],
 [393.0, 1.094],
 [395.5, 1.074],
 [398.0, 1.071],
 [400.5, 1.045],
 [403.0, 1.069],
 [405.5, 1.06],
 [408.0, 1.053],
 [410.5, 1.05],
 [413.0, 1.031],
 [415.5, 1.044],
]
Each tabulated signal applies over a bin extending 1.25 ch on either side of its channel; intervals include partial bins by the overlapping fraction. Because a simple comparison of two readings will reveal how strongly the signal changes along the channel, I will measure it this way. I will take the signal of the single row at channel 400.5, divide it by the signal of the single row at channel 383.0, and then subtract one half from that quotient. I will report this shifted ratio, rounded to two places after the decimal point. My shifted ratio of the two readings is 0.47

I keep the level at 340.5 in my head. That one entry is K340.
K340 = 1.009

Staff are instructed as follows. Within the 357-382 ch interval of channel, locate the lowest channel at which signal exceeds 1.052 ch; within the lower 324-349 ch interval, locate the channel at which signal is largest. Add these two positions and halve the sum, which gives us 348.0 ch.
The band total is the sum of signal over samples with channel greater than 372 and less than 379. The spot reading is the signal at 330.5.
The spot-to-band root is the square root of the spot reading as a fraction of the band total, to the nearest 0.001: 0.568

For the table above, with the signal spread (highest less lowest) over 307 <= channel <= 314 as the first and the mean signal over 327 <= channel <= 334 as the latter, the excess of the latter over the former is 1.009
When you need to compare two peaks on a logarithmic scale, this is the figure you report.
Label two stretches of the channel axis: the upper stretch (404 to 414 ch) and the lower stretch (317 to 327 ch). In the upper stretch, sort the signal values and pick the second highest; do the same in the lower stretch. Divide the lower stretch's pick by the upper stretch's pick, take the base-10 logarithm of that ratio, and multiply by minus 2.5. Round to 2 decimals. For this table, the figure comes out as 0.03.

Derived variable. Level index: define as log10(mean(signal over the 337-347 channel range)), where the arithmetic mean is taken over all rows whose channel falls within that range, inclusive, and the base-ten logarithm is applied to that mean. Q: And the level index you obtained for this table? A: 0.011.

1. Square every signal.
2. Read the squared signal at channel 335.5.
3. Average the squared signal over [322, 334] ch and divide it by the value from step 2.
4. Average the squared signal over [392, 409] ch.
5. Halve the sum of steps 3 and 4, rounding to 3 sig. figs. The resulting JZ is 1.04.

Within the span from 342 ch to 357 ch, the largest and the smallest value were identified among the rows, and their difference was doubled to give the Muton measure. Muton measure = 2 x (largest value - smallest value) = 0.11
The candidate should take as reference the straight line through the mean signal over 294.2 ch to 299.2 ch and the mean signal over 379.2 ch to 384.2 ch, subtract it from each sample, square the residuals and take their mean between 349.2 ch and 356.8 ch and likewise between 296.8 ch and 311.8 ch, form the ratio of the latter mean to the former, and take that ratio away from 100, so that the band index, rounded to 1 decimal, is 99.2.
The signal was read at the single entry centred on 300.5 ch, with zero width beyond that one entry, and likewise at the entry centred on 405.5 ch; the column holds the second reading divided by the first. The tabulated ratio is 1.05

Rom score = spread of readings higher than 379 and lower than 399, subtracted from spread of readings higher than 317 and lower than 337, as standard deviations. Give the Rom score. 0.007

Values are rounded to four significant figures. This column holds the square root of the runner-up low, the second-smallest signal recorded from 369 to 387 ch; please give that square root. 1.028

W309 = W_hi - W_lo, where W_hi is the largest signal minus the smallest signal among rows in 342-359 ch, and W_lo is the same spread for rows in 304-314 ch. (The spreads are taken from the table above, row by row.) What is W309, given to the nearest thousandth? 0.043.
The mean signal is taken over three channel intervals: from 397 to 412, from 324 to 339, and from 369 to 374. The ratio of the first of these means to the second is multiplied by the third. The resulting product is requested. 1.096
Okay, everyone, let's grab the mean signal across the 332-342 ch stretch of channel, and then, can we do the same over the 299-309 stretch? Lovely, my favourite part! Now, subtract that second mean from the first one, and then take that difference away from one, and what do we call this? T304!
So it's 0.97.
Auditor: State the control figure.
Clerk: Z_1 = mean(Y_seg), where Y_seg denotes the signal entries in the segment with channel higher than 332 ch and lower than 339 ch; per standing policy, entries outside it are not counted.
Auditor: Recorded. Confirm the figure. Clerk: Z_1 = 1.04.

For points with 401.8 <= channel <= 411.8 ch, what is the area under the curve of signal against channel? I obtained 11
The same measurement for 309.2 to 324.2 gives 15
